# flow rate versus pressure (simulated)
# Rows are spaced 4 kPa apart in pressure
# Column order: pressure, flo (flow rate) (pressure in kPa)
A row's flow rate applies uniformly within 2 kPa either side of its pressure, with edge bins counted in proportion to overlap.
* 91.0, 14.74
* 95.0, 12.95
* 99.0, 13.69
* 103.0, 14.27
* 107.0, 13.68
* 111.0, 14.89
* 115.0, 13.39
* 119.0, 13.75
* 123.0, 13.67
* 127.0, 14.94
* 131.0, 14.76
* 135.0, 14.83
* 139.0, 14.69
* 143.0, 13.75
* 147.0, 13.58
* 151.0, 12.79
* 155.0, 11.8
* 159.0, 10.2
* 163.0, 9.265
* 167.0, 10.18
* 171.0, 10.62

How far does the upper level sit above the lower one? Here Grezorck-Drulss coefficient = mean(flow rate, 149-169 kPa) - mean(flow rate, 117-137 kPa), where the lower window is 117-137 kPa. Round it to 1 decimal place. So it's -3.5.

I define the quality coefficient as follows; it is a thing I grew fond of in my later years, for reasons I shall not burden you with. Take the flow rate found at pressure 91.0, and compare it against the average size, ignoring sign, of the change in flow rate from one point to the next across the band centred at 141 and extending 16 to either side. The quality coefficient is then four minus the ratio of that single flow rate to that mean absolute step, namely -27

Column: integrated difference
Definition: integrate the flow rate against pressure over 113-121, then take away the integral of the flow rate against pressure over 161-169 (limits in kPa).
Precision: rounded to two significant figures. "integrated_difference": 31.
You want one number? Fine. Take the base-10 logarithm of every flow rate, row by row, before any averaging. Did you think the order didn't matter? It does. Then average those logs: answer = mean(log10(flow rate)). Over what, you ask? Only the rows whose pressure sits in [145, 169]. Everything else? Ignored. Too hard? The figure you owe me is 1.05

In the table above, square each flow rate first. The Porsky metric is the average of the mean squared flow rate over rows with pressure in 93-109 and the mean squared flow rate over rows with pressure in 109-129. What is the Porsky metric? 193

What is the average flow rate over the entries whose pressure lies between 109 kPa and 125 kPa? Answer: 13.9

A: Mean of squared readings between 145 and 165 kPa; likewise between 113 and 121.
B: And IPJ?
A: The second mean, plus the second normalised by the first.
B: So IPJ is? 186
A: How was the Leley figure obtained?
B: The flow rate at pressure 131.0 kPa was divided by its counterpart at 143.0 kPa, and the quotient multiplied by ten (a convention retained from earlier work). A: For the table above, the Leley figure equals 10.73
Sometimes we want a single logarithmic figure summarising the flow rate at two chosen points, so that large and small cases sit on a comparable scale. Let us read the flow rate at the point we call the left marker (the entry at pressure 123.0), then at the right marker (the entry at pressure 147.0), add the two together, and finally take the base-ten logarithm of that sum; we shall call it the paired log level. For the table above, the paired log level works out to 1.44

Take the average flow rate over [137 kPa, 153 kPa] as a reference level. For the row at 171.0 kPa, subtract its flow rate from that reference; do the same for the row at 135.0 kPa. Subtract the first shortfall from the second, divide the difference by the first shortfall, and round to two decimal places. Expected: -1.37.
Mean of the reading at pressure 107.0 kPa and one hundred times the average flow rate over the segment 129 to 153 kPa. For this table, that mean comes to 710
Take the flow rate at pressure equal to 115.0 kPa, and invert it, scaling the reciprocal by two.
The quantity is 0.149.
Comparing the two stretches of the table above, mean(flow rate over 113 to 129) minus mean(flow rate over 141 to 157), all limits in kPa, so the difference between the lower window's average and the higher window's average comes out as 1.0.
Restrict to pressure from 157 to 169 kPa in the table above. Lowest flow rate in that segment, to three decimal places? 9.265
